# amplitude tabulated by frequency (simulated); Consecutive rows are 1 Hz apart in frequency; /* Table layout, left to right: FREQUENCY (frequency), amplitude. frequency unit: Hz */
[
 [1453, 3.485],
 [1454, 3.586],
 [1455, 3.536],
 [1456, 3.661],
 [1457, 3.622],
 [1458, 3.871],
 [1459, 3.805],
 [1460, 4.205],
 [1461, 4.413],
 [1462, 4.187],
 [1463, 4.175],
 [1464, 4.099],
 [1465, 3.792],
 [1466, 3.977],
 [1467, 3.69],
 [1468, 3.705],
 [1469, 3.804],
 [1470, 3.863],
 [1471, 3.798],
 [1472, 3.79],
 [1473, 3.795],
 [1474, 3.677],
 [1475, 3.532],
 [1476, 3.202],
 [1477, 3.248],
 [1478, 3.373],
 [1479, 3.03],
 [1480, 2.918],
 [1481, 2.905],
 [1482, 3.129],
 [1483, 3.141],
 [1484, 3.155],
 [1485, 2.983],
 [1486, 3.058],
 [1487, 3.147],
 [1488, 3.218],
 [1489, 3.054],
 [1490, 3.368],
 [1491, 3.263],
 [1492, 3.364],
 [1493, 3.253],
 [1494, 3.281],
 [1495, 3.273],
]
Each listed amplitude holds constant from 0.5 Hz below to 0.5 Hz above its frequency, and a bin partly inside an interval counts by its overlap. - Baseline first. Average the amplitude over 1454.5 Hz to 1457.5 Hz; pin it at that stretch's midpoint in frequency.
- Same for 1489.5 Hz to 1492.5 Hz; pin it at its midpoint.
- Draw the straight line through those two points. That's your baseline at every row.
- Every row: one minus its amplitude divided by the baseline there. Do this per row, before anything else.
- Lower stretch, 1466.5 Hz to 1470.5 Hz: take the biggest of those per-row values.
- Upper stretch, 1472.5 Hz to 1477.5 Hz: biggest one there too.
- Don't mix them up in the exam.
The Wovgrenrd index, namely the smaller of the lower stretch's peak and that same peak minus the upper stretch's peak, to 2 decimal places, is -0.12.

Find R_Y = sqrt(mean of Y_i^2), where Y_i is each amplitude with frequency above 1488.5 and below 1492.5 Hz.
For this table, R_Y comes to 3.3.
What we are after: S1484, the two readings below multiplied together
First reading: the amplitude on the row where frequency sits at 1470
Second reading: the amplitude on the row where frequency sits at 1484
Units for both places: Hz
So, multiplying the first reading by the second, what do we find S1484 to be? 12.2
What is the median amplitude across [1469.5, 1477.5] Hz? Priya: 3.7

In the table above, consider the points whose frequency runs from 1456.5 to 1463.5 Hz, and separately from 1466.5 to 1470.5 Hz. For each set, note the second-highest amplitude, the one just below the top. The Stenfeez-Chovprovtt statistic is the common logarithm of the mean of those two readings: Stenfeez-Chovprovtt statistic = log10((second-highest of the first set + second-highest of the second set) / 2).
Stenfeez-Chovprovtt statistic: 0.60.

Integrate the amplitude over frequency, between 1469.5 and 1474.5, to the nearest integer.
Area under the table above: 19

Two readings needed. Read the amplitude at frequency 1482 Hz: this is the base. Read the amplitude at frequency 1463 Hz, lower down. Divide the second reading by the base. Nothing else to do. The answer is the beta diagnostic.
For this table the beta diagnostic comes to 1.33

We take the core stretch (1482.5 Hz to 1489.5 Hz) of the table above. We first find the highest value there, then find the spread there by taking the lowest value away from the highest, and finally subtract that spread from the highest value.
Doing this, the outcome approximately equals 2.98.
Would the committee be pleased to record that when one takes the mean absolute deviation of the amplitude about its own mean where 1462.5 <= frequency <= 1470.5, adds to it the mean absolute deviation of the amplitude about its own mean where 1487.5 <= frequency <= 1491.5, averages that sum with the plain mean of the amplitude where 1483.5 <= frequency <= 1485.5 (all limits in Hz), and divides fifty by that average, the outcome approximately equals 30.3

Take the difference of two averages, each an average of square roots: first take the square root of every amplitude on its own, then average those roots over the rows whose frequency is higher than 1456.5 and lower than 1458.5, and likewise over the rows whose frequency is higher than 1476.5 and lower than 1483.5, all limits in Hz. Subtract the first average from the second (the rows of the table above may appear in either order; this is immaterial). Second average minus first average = -0.17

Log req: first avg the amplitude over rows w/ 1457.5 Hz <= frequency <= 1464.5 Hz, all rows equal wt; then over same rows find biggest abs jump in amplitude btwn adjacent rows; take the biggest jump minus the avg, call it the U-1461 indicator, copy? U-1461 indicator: -3.7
